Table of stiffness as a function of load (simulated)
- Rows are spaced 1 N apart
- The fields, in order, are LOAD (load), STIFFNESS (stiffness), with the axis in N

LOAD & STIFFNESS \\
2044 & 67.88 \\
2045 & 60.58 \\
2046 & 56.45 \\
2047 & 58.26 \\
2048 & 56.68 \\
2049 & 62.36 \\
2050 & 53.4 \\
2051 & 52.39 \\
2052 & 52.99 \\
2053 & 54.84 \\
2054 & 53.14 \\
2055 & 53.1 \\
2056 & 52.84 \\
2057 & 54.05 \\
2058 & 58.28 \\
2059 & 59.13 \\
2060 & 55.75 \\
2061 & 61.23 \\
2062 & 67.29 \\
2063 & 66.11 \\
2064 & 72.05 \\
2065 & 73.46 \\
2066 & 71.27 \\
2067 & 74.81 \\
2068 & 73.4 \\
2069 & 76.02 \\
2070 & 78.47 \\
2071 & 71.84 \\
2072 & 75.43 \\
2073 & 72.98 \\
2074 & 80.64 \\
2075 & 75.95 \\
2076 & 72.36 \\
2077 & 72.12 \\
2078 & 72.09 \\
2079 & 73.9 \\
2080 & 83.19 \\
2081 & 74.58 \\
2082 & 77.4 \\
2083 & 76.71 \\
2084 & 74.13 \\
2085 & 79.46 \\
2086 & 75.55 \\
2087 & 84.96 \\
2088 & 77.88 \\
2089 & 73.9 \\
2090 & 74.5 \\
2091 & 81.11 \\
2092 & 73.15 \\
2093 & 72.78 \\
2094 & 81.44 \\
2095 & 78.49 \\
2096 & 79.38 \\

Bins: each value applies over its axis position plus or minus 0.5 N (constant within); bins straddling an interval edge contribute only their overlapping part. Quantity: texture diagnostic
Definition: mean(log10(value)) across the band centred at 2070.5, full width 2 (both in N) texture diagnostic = 1.88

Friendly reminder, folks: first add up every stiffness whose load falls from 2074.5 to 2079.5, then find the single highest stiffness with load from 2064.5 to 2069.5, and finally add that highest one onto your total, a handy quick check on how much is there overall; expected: 442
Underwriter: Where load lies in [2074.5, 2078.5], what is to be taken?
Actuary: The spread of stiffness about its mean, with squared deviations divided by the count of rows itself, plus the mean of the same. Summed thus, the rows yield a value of 75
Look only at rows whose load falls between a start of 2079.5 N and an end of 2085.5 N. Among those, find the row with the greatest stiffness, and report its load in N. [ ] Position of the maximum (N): 2080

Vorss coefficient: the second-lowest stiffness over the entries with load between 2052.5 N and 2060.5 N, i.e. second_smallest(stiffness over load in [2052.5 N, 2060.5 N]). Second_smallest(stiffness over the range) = 53.1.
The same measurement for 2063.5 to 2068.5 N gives 72.05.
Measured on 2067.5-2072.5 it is 73.4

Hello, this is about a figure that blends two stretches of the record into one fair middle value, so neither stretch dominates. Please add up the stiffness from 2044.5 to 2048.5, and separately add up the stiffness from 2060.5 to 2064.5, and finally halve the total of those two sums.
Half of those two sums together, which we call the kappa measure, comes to 249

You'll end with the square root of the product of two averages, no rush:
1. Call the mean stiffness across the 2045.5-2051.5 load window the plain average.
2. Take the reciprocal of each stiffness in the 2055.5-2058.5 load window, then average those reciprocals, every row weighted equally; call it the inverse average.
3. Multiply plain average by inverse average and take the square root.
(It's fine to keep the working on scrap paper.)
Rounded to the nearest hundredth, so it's 1.01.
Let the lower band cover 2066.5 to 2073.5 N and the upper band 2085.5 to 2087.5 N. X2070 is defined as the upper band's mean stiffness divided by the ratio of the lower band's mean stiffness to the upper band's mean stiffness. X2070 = 86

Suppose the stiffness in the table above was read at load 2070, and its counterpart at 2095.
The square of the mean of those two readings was 6159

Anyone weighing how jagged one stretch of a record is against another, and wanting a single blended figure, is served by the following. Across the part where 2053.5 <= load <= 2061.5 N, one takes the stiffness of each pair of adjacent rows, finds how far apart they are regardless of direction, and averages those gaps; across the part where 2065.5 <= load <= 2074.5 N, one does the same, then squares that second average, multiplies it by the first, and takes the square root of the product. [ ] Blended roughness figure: 5.6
